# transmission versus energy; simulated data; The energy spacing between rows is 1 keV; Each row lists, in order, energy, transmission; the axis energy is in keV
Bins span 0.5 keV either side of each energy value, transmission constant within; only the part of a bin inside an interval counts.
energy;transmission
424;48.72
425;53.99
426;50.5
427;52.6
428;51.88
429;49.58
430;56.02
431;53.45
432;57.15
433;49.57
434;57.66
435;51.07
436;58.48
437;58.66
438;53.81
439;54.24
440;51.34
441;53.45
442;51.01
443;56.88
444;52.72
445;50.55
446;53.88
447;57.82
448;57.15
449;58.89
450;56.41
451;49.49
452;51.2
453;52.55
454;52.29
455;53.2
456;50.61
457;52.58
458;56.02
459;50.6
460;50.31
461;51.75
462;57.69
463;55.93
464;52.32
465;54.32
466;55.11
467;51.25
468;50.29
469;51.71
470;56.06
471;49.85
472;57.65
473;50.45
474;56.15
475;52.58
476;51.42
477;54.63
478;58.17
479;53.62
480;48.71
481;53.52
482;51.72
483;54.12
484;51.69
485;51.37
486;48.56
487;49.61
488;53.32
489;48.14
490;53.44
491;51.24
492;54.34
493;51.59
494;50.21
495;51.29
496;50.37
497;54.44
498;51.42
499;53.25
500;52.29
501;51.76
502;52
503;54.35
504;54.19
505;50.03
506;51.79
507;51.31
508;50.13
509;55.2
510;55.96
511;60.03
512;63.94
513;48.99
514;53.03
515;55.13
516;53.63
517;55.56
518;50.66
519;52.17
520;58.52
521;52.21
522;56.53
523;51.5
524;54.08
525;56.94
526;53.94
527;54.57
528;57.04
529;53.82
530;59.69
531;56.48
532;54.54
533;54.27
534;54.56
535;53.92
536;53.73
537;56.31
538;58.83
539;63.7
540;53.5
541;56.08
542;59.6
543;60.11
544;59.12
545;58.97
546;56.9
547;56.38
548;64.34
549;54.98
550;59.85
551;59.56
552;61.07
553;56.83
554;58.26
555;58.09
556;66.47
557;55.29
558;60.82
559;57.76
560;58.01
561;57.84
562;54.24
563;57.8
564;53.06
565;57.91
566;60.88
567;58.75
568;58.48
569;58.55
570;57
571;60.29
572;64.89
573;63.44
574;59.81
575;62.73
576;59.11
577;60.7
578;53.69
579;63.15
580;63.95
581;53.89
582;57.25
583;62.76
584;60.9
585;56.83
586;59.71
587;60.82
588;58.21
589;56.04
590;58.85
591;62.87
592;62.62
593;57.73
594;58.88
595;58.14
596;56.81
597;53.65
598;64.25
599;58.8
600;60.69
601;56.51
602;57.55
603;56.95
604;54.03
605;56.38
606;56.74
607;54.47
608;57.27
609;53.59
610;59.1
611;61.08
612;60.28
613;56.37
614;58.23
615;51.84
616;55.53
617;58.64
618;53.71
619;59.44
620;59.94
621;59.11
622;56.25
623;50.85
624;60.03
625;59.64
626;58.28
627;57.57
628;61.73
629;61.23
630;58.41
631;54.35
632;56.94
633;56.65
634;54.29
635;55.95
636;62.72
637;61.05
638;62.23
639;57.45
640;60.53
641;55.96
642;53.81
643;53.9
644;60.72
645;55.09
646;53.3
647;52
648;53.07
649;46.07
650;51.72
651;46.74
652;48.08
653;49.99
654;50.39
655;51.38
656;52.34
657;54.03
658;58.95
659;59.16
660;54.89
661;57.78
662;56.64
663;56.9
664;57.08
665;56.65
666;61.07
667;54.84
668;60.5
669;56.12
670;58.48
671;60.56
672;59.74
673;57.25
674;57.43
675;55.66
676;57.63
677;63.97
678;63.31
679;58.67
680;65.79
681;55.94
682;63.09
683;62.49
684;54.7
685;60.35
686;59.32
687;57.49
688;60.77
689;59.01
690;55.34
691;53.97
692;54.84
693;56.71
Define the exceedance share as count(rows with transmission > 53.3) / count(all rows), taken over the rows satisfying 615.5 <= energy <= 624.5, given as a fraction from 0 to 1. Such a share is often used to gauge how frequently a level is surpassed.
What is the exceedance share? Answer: 0.89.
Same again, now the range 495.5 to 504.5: 0.33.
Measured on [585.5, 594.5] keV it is 1.00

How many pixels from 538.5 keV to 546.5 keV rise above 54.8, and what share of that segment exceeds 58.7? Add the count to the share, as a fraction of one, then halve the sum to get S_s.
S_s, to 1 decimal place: 3.8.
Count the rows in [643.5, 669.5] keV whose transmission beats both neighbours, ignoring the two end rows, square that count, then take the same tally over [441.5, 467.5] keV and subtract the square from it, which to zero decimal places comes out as -41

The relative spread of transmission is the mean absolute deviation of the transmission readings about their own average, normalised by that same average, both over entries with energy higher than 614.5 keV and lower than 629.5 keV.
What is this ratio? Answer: 0.046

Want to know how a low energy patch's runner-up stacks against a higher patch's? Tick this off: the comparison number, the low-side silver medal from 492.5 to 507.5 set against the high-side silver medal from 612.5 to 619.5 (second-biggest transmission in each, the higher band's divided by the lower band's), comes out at 1.08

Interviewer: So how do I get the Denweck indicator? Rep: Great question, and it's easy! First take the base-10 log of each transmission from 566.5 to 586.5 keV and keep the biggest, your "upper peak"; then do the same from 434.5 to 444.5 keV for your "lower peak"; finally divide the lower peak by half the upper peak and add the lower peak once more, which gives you 3.72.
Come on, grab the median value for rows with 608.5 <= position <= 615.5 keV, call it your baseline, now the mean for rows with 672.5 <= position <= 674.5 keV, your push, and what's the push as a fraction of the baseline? 0.98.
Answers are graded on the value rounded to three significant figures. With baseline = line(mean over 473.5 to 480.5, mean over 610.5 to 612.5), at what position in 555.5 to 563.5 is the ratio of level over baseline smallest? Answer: 562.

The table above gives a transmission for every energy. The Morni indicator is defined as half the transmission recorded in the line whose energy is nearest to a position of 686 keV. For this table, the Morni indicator 29.7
